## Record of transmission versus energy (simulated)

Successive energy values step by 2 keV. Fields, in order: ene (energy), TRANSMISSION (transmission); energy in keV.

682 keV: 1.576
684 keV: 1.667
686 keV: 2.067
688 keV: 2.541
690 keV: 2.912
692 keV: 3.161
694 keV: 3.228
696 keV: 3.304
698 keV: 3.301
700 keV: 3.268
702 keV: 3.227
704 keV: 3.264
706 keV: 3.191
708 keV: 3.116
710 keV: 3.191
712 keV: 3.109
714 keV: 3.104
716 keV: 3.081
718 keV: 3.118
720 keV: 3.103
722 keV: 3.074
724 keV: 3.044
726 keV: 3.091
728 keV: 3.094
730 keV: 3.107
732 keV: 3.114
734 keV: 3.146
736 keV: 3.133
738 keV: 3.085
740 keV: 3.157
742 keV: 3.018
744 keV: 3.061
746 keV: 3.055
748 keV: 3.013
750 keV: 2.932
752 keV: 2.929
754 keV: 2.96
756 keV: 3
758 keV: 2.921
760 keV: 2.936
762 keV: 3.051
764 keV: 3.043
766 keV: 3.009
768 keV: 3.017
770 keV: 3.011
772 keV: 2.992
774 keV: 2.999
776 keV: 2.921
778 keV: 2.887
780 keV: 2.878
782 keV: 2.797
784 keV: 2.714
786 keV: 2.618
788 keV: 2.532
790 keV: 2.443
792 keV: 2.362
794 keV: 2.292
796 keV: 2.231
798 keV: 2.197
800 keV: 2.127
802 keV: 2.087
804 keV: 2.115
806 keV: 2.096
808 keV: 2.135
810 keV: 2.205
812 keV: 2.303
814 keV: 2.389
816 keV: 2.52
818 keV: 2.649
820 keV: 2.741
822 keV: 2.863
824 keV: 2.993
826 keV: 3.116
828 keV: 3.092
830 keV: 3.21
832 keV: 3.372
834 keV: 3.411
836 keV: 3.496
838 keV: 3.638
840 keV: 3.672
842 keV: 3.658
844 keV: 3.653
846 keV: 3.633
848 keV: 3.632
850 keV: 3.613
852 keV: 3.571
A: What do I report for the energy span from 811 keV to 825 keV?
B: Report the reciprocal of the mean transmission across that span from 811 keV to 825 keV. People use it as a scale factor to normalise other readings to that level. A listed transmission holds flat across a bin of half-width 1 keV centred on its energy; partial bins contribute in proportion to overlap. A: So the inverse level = 0.38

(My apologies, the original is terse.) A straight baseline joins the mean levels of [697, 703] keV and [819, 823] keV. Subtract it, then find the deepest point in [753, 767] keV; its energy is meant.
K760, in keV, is 758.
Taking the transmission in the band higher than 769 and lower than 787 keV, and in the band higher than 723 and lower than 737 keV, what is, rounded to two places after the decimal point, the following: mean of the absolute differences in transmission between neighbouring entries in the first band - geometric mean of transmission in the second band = -3.05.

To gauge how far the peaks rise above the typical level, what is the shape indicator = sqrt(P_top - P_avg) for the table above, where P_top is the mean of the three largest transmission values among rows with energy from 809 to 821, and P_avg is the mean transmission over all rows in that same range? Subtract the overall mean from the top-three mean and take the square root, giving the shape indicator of 0.41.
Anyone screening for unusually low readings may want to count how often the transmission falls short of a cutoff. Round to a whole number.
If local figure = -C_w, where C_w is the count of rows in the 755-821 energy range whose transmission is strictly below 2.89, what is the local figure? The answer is -22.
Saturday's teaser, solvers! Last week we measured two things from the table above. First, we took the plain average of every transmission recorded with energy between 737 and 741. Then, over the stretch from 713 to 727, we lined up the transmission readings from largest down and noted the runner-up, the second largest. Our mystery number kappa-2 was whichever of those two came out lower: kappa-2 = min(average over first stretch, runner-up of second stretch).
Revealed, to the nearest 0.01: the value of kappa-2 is 3.10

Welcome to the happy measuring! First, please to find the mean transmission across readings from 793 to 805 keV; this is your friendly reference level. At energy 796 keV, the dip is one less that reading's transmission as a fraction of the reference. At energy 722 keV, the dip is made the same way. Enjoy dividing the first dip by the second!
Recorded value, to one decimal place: 0.1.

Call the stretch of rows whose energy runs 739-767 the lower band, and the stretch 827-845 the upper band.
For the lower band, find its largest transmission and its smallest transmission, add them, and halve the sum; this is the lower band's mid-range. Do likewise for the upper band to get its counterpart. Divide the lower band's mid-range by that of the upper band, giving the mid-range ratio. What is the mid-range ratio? 0.90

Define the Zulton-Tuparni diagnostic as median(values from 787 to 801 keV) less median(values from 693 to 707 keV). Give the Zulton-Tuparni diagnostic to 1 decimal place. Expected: -1.0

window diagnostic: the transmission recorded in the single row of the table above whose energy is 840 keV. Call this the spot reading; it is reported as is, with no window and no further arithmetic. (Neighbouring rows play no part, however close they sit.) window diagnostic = 3.672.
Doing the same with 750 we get 2.932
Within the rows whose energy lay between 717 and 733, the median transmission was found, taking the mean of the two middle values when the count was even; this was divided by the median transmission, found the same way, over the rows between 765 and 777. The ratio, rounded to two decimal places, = 1.03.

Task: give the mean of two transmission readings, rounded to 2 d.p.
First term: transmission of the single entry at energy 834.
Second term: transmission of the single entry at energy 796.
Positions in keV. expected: 2.82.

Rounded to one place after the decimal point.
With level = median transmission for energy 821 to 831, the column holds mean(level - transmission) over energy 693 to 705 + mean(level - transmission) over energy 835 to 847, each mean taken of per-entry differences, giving -0.7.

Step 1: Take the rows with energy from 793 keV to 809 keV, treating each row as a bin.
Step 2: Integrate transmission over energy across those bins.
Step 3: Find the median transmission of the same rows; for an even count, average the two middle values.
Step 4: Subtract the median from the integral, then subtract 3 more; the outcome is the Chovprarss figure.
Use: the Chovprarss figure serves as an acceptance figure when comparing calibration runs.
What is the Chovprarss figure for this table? 29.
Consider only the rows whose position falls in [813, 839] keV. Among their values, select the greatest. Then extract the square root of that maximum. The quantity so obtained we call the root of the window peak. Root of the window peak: 1.91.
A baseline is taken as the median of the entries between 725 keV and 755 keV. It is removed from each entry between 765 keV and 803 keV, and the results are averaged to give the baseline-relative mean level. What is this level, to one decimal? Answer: -0.4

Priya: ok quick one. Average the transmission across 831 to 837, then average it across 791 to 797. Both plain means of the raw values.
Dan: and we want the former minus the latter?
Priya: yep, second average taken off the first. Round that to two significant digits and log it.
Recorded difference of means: 1.1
